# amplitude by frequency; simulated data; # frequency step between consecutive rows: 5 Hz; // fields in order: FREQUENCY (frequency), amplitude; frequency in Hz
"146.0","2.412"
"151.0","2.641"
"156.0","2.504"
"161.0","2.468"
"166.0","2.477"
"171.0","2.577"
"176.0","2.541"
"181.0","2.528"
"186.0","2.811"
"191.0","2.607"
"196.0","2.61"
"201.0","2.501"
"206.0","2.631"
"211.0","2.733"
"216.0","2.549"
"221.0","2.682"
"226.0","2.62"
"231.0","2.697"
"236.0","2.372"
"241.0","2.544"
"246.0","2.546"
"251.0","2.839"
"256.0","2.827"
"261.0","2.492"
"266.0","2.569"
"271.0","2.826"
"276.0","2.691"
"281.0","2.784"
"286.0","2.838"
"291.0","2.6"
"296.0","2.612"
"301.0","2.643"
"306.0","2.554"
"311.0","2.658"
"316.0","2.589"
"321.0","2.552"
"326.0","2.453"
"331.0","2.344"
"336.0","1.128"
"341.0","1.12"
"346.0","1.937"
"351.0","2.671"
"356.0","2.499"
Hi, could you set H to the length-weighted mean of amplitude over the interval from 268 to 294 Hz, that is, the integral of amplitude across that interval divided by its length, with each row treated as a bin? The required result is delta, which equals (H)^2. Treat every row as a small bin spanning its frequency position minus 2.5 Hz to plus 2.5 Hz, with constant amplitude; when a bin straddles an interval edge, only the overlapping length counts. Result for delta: 7.5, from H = 2.74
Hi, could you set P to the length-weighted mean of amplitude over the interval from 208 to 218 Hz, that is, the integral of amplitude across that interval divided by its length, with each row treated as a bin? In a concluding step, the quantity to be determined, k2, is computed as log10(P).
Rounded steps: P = 2.65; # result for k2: 0.422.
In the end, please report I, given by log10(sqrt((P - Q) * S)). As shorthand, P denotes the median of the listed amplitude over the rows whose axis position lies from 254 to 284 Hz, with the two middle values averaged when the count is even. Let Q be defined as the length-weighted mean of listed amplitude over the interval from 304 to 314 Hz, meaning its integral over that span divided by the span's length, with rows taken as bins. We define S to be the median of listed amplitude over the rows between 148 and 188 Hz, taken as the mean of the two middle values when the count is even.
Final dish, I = -0.24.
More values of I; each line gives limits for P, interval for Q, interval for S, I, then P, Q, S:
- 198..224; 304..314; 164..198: -0.61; 2.63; 2.61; 2.58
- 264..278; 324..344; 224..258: 0.20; 2.69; 1.75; 2.62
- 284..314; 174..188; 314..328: -0.98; 2.63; 2.62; 2.55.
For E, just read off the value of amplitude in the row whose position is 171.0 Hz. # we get 2.577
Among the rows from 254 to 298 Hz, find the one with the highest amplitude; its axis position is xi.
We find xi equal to 286.0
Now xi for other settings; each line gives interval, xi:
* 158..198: 186.0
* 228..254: 251.0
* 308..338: 311.0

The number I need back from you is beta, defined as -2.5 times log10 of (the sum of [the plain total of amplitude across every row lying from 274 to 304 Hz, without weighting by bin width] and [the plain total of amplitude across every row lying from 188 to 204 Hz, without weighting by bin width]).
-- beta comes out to -3.45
